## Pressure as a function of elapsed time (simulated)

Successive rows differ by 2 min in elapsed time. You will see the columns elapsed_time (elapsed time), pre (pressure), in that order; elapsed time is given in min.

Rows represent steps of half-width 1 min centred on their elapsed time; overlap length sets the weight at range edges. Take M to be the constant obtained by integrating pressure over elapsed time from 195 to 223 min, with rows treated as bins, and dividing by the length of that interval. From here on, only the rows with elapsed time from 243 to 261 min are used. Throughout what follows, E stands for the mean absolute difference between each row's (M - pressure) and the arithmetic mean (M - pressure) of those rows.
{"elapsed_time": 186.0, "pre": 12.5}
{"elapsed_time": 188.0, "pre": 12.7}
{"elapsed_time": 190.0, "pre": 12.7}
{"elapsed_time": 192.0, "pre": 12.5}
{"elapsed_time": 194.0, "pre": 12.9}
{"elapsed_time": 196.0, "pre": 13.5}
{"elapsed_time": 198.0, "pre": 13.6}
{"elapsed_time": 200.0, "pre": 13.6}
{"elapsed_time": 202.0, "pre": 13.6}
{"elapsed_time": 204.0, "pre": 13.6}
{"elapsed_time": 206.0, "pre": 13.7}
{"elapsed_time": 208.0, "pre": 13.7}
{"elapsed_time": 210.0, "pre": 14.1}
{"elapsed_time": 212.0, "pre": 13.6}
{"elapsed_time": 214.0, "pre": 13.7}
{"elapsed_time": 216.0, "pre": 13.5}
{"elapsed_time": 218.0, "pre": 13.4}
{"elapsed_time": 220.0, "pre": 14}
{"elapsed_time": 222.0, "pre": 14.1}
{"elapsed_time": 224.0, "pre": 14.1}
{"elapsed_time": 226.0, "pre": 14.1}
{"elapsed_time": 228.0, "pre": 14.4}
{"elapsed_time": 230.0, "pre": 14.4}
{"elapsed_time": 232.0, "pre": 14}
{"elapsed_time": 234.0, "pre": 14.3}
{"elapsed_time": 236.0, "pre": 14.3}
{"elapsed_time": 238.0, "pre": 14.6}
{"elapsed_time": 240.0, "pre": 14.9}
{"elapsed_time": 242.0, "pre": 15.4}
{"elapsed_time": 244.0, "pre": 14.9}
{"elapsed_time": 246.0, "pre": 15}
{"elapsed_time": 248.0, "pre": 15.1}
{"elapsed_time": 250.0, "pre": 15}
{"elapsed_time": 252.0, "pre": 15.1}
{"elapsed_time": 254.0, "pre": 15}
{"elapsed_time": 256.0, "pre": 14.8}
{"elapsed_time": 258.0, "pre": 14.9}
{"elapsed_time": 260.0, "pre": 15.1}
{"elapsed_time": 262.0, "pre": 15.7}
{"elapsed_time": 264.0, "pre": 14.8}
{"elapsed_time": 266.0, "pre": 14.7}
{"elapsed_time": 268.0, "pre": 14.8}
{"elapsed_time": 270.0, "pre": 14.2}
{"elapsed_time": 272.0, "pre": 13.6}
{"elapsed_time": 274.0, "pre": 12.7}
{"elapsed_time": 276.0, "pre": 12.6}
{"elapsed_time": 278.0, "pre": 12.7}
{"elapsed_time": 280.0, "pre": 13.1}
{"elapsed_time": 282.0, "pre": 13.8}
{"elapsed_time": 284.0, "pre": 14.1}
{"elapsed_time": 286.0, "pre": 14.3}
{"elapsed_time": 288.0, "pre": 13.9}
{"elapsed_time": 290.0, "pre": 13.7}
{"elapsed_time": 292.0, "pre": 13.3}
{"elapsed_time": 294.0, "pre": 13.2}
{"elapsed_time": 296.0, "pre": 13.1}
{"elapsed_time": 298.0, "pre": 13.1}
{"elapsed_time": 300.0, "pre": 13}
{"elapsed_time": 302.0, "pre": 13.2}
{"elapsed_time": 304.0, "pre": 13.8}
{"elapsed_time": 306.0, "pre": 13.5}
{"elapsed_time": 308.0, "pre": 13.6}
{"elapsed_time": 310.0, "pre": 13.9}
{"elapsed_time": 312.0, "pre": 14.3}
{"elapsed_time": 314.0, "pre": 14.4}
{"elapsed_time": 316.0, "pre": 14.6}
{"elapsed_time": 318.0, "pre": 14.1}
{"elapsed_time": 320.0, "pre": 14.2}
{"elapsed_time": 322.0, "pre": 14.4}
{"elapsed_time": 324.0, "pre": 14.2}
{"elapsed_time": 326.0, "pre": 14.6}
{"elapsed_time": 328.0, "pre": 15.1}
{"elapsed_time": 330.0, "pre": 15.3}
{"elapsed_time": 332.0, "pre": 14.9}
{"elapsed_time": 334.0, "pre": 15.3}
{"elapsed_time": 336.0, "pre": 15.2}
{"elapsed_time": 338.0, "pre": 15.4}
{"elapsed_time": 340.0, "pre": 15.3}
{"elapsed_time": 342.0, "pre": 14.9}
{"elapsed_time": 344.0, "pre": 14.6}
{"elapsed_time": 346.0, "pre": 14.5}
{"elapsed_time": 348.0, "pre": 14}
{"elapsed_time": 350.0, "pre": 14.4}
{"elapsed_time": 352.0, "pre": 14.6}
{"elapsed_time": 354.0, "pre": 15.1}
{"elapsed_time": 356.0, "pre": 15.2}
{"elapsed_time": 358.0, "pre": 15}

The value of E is 0.08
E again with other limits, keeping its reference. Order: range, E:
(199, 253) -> 0.49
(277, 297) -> 0.44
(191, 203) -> 0.39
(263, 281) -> 0.83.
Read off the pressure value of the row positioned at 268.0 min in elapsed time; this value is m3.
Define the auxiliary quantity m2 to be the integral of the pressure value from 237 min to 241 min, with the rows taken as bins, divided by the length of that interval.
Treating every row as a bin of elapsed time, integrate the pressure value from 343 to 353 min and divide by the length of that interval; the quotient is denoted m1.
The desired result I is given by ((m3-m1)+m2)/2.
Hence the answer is 7.6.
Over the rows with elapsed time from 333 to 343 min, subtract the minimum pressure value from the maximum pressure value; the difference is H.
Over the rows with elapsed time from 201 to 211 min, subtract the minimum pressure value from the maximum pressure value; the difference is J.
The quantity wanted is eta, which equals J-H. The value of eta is 0.0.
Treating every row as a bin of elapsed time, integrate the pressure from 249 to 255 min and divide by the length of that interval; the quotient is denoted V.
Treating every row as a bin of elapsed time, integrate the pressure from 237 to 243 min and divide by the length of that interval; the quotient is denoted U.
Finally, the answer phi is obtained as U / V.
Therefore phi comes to 1.00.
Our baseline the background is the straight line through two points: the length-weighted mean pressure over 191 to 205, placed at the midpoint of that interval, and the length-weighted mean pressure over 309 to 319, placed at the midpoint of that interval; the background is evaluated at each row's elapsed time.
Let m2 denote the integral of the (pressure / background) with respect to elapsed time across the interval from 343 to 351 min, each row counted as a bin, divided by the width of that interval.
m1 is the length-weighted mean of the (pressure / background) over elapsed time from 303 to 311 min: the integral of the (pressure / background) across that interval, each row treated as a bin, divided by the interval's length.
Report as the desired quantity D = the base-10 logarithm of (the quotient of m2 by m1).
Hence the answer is 0.011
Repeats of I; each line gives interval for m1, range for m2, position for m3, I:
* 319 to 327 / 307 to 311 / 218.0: 6.4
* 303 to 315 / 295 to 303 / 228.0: 6.8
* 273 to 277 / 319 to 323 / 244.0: 8.3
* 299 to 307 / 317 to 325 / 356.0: 8.0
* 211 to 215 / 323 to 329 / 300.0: 7.0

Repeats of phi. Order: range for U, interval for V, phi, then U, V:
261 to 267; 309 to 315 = 1.06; 15.1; 14.2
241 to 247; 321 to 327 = 1.05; 15.1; 14.4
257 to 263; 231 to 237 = 1.07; 15.2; 14.2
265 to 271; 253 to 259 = 0.98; 14.6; 14.9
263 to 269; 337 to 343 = 0.97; 14.8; 15.2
